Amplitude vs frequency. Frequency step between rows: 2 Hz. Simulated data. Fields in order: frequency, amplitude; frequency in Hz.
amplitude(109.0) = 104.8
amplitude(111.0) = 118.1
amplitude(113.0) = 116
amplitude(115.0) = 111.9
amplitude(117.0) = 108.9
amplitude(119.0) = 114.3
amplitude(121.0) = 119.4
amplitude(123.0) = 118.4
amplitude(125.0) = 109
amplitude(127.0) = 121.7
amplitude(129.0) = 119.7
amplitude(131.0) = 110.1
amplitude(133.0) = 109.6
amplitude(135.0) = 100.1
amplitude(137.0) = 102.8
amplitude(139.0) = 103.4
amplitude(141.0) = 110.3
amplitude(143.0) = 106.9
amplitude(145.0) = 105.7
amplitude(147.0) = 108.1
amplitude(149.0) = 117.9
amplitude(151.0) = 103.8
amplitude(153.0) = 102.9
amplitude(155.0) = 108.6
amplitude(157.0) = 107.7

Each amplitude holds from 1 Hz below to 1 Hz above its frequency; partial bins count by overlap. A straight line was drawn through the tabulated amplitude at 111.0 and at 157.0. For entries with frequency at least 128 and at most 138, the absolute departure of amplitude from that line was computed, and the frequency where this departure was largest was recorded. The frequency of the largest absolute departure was 135.0 Hz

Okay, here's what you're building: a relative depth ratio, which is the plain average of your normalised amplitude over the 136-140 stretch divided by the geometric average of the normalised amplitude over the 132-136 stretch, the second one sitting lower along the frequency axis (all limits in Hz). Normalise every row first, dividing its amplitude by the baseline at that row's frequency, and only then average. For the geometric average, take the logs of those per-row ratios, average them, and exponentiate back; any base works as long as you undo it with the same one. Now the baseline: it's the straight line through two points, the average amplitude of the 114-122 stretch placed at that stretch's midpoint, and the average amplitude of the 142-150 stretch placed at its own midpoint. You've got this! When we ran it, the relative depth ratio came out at 0.989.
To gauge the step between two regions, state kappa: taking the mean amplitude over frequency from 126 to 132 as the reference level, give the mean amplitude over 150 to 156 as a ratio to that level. 0.90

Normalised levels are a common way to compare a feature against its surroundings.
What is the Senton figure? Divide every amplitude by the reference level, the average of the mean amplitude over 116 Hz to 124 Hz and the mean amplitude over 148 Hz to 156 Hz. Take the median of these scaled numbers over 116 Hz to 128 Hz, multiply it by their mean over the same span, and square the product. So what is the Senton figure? 1.15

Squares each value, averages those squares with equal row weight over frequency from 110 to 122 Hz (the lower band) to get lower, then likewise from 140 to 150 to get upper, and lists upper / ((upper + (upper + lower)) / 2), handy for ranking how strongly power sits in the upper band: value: 0.647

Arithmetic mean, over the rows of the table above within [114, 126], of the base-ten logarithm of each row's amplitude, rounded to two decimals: 2.06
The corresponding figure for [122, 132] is 2.06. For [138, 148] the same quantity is 2.03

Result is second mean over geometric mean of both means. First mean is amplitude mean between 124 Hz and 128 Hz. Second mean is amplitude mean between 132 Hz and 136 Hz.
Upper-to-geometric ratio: 0.95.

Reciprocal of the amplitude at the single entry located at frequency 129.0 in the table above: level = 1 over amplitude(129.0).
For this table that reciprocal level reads 0.0084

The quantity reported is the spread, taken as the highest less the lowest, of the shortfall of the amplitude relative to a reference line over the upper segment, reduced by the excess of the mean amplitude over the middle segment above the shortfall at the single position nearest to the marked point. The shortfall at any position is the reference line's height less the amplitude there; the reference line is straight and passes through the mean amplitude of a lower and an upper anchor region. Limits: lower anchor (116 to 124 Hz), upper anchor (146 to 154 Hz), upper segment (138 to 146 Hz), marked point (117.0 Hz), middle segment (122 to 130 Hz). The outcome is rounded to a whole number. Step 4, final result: -103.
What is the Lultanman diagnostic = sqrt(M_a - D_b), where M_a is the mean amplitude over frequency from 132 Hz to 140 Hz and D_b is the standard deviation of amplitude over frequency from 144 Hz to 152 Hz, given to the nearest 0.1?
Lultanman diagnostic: 9.9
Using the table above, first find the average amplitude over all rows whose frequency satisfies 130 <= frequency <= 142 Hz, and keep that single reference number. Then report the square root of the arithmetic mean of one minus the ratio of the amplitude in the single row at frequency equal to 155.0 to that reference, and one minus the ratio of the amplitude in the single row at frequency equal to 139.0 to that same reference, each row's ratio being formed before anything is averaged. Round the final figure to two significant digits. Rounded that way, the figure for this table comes 0.022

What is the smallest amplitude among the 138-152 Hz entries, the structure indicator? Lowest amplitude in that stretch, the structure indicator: 103.4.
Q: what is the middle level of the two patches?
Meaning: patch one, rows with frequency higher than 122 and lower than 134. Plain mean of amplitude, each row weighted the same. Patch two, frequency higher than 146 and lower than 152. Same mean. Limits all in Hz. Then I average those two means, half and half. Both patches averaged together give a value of 112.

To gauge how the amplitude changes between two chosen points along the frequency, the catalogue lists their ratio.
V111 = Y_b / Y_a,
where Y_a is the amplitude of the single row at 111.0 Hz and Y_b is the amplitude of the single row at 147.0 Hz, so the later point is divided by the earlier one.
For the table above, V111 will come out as 0.92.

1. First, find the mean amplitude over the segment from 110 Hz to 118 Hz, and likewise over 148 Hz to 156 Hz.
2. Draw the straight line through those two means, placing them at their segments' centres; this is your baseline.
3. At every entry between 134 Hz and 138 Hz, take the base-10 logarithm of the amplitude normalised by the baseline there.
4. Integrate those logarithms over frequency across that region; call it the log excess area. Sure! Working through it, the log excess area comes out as -0.15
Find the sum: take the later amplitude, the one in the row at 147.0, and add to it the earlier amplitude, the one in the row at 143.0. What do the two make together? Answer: 215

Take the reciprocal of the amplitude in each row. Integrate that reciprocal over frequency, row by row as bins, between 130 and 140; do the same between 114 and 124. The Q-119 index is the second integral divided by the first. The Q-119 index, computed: 0.918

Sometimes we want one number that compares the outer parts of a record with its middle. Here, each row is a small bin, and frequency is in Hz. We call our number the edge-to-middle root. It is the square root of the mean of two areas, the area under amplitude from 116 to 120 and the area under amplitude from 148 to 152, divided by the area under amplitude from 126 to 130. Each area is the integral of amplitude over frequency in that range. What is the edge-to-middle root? 0.96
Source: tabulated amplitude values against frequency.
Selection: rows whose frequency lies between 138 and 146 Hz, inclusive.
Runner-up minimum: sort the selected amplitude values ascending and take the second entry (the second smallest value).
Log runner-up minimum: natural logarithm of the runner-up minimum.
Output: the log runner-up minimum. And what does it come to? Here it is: 4.66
